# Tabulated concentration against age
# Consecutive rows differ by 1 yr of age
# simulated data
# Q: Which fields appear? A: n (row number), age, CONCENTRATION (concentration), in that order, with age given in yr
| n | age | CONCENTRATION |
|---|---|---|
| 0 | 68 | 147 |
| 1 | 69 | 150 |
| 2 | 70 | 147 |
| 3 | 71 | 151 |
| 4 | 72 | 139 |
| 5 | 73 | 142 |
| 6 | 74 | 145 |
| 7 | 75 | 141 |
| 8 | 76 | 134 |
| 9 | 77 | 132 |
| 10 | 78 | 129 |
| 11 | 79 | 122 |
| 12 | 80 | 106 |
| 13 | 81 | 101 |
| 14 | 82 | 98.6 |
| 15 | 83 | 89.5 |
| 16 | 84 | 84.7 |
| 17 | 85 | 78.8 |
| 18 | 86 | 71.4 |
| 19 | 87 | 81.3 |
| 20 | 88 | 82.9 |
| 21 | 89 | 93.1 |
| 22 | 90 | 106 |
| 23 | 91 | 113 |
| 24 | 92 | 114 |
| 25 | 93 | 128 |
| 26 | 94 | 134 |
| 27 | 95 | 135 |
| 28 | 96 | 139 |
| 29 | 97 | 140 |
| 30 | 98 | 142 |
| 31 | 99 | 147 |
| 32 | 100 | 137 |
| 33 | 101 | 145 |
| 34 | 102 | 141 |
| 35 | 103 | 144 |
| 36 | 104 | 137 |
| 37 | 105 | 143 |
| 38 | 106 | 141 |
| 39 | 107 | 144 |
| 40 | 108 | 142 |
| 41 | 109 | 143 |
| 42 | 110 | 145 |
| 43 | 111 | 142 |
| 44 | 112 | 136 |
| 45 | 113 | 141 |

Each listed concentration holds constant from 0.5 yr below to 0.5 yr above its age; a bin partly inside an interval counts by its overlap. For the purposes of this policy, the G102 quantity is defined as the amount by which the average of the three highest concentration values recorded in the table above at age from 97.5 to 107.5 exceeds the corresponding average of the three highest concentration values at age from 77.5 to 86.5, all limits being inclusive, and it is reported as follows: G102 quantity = 26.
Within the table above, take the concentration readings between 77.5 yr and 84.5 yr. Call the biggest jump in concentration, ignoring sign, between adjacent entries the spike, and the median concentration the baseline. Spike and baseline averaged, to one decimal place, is 58.5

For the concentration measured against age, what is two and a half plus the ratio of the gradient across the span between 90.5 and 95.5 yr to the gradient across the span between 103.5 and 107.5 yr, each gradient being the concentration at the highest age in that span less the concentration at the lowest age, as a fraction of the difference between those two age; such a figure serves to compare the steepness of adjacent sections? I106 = 4.9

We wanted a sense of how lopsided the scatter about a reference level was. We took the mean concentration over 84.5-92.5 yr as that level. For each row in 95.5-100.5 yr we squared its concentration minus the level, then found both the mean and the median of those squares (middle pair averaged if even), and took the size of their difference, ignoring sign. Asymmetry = 107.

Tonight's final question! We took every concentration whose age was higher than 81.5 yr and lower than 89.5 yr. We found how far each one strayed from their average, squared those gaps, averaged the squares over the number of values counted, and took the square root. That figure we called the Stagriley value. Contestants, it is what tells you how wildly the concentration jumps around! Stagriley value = 8.0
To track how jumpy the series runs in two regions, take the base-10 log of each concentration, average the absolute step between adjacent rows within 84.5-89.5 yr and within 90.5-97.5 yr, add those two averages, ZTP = 0.055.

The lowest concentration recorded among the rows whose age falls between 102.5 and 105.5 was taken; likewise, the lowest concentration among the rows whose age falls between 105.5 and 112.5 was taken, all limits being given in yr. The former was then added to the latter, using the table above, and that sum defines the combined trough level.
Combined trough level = 273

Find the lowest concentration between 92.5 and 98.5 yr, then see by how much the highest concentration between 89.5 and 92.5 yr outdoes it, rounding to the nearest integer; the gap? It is -14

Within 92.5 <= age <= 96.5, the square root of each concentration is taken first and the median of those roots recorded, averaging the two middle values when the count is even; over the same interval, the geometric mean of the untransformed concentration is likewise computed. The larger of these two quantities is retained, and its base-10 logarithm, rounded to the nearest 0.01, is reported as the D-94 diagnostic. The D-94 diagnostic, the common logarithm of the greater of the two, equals 2.13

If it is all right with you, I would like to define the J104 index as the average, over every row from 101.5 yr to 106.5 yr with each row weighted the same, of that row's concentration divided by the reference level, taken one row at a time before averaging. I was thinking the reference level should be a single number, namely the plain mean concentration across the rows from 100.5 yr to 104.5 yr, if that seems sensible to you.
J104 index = 1.00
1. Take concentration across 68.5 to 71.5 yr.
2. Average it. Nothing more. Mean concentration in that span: 149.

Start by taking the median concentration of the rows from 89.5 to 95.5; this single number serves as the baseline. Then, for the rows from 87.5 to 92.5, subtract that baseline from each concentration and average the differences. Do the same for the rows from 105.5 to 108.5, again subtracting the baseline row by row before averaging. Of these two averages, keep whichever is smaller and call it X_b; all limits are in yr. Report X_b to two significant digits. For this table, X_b -19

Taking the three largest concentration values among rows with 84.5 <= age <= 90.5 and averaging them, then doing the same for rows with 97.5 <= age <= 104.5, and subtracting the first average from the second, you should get 51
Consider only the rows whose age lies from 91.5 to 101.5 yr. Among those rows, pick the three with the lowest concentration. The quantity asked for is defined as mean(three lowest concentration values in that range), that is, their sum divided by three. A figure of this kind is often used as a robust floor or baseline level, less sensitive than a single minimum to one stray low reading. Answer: 125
